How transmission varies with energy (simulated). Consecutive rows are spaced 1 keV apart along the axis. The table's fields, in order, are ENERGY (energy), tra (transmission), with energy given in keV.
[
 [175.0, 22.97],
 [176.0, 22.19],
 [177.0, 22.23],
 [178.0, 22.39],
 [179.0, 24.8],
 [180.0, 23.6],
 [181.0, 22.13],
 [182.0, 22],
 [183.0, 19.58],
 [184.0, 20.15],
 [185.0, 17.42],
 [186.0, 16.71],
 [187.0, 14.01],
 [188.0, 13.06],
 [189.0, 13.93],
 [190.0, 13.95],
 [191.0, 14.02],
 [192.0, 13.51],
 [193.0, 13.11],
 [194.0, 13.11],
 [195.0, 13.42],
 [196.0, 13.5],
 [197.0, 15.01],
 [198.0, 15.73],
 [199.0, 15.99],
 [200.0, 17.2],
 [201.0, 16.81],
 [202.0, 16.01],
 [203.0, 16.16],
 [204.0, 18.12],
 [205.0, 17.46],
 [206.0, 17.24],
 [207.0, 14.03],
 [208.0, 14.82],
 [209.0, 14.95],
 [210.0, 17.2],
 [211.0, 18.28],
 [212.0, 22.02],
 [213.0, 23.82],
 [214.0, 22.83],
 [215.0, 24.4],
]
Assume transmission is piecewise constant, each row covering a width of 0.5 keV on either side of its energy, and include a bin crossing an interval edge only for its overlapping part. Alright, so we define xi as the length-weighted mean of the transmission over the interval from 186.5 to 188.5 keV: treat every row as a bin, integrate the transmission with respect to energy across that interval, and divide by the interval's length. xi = 14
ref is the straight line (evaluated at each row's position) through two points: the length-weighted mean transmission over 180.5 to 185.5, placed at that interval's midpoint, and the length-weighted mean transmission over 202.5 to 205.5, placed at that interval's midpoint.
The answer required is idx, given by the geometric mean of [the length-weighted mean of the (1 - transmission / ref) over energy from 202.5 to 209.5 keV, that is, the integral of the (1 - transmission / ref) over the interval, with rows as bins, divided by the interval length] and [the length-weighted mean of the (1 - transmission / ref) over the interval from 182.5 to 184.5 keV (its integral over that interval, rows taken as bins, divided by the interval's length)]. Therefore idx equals 0.03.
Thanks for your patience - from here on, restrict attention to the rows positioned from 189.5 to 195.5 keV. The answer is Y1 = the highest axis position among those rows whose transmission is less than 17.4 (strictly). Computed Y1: 195.0 keV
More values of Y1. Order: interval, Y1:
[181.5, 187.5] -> 187.0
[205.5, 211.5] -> 210.0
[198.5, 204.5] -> 203.0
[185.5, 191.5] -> 191.0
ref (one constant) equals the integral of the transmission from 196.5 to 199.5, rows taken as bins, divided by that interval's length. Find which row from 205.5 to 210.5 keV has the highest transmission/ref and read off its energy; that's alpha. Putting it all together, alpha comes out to 206.0 keV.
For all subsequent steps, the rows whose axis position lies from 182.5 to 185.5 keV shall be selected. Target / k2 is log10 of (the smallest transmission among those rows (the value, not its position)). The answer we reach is 1.24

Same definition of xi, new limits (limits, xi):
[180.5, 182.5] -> 22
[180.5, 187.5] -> 19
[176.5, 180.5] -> 23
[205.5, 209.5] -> 15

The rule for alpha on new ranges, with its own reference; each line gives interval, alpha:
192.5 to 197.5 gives 197.0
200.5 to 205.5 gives 204.0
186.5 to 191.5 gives 191.0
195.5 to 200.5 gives 200.0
